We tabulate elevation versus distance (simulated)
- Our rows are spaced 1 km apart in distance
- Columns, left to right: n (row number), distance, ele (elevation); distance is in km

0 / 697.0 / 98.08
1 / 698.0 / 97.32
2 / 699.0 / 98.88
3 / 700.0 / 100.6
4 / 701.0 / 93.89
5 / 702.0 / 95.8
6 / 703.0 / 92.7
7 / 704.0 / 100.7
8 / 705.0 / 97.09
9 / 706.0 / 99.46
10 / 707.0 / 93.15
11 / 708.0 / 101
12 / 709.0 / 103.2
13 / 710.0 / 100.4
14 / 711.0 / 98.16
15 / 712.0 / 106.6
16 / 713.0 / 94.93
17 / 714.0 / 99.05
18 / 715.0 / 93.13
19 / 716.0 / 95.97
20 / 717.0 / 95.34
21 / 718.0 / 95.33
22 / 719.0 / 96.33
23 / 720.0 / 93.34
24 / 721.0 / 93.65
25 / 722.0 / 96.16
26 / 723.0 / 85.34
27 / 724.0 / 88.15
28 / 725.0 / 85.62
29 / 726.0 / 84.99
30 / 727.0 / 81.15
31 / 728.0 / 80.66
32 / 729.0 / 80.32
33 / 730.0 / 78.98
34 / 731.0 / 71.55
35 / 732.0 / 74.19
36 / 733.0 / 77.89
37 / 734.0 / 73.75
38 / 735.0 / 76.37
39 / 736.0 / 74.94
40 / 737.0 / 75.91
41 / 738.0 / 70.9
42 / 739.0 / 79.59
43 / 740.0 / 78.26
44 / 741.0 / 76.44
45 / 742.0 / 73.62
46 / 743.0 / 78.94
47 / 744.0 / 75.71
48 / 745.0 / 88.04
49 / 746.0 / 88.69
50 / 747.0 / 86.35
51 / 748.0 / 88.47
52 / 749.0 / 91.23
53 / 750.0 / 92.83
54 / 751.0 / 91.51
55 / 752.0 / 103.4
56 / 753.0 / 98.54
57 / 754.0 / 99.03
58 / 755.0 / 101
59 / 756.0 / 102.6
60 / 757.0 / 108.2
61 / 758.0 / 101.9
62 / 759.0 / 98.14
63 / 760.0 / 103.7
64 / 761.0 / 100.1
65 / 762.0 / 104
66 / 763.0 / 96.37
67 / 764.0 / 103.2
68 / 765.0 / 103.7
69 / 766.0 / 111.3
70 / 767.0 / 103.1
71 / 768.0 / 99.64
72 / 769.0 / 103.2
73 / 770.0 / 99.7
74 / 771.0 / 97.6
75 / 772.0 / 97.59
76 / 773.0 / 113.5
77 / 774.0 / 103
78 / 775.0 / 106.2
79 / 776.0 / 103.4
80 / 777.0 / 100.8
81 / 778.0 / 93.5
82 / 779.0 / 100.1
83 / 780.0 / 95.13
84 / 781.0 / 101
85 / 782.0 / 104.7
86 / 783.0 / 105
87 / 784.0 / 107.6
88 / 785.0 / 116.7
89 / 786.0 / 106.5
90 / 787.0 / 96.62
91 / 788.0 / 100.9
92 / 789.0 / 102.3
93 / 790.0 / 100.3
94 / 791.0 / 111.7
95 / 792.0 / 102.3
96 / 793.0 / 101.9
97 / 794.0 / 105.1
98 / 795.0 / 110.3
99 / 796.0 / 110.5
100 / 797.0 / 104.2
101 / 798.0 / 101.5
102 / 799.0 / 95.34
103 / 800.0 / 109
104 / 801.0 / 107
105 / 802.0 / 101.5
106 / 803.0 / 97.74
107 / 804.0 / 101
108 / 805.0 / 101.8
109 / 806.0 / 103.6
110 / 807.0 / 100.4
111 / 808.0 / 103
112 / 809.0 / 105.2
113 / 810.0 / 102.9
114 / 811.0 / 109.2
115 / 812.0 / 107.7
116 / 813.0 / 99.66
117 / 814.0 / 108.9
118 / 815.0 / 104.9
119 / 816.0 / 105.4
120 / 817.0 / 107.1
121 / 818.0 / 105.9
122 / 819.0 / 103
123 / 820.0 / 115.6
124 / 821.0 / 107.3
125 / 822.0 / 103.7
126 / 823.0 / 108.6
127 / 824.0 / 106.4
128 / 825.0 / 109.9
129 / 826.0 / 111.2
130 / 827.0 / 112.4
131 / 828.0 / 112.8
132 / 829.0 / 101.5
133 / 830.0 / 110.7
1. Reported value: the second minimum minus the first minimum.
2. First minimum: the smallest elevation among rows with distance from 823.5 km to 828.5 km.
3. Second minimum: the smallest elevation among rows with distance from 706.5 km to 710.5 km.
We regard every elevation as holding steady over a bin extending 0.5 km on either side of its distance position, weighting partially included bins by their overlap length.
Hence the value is -13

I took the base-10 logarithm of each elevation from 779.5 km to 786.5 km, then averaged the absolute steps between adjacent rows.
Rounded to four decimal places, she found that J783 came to 0.0214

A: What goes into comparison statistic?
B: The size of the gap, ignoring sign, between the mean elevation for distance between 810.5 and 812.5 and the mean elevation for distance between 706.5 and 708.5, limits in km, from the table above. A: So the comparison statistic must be 11.4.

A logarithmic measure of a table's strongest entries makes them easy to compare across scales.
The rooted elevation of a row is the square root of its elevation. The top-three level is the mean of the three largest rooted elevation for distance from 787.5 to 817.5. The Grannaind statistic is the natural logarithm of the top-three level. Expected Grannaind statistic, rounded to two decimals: 2.35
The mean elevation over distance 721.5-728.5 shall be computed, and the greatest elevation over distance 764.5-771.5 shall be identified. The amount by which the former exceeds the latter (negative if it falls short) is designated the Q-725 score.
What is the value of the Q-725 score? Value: -25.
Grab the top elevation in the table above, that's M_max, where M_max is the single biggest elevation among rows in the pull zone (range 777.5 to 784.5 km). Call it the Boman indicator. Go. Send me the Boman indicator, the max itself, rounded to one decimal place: 107.6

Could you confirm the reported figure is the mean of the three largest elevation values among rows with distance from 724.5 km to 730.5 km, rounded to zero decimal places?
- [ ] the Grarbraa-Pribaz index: 84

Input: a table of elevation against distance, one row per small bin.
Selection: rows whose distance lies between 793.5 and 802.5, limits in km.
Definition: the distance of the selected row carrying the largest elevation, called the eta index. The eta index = 796.0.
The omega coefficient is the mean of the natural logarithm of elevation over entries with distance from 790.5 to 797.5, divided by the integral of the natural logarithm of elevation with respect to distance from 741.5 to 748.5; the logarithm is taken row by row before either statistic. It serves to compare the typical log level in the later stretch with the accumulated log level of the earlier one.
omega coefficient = 0.151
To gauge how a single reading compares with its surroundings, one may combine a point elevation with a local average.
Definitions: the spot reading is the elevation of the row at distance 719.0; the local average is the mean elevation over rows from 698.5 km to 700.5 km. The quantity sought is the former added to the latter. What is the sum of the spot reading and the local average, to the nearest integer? 196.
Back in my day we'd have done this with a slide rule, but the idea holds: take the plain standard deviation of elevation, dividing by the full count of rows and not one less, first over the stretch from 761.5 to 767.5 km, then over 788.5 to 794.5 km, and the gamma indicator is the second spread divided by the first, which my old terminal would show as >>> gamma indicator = 0.9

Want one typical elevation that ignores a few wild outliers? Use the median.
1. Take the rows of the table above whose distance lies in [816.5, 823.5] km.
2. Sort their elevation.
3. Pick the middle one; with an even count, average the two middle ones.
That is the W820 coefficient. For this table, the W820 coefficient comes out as 107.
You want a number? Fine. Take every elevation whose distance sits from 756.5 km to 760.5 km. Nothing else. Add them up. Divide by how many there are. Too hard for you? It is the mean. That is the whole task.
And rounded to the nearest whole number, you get 103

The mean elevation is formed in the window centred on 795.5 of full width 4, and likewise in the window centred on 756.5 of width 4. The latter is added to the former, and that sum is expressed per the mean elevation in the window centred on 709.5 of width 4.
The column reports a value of 2.10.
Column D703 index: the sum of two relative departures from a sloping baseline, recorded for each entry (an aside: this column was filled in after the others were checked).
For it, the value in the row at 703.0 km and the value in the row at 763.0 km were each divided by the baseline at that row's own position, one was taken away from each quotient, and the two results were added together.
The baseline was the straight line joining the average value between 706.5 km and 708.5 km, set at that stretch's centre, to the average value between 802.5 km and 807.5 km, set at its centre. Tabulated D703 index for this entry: -0.072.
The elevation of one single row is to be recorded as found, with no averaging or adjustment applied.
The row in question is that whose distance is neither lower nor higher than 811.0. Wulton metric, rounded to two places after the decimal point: 109.20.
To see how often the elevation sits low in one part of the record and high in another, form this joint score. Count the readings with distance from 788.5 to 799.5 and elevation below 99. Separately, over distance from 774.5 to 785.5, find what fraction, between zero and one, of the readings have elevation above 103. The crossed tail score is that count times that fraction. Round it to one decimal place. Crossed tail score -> 0.5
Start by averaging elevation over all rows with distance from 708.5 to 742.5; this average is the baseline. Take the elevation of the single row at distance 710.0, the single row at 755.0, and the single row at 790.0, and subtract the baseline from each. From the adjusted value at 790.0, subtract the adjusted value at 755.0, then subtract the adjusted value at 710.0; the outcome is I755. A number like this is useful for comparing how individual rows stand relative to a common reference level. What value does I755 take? -15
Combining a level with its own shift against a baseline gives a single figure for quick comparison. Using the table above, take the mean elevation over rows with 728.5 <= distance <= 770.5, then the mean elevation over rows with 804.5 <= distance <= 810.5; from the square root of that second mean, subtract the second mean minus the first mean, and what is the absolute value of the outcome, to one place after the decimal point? 2.6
